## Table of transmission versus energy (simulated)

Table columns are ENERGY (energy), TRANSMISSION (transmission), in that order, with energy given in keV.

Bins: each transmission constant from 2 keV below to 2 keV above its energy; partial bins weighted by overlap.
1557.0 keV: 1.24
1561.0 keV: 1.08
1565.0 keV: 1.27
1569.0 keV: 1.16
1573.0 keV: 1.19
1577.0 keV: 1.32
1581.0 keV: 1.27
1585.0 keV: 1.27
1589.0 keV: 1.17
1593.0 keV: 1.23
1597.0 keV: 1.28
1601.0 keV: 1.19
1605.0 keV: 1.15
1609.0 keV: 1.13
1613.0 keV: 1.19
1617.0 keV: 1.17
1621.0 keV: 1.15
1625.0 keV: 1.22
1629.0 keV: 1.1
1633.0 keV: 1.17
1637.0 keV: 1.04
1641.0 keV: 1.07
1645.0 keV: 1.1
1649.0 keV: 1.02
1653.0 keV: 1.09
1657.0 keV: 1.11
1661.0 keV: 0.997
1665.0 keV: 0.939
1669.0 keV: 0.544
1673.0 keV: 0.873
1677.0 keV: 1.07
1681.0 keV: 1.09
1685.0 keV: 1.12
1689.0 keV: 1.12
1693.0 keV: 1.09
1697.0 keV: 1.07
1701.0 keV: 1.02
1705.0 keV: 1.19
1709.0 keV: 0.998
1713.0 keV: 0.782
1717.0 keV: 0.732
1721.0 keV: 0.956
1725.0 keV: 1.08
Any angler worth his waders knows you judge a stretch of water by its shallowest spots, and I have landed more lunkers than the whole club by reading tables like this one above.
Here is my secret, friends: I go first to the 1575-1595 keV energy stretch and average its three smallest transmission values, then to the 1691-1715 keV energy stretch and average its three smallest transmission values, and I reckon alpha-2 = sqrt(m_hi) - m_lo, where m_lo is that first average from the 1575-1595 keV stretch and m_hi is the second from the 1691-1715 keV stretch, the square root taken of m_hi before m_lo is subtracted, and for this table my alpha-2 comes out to -0.26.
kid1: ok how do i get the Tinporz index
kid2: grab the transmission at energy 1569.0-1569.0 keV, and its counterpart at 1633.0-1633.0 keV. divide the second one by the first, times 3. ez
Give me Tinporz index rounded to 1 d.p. 3.0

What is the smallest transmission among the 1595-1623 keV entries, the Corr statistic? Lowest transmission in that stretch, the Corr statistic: 1.13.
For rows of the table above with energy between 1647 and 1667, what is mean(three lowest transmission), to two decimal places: 0.99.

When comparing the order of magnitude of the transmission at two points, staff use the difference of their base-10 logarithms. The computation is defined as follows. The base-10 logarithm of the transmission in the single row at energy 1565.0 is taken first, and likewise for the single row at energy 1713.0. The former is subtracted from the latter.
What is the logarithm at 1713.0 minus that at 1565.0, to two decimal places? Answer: -0.21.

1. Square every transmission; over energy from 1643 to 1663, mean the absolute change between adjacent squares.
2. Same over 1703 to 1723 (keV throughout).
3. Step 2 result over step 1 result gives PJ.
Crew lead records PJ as 2.1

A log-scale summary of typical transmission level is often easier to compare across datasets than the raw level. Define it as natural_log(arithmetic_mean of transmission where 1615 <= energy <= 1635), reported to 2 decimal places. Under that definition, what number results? 0.15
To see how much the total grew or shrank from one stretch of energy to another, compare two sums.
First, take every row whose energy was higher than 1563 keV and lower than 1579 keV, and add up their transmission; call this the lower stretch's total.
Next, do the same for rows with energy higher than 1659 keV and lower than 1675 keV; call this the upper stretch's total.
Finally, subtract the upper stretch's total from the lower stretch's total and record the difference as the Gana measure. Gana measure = 1.6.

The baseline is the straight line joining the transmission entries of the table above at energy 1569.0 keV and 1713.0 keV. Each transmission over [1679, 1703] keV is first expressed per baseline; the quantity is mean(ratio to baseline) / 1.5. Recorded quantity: 0.861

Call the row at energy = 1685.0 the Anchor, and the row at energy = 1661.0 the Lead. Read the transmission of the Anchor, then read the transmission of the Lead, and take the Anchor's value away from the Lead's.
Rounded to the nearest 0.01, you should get -0.12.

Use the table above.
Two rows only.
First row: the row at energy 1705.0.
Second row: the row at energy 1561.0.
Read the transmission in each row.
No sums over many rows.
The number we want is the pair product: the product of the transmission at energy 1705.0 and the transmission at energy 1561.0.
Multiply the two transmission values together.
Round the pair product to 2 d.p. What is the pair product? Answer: 1.29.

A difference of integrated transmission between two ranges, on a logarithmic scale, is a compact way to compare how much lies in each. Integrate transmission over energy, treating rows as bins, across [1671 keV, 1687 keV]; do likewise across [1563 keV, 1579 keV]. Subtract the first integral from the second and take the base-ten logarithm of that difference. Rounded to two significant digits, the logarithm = 0.50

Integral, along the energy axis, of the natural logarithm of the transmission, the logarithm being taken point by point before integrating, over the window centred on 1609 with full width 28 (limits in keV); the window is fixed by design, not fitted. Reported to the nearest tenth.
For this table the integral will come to 4.6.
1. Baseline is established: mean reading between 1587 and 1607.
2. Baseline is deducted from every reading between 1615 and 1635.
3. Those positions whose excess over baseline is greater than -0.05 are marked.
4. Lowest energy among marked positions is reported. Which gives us 1617.0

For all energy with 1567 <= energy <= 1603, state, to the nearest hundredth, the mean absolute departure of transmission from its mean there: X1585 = 0.05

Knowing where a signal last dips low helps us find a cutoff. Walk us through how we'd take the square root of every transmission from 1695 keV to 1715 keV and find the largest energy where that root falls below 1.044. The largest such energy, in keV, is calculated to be 1713.0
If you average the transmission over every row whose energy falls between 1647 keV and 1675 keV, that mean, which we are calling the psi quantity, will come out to 0.94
